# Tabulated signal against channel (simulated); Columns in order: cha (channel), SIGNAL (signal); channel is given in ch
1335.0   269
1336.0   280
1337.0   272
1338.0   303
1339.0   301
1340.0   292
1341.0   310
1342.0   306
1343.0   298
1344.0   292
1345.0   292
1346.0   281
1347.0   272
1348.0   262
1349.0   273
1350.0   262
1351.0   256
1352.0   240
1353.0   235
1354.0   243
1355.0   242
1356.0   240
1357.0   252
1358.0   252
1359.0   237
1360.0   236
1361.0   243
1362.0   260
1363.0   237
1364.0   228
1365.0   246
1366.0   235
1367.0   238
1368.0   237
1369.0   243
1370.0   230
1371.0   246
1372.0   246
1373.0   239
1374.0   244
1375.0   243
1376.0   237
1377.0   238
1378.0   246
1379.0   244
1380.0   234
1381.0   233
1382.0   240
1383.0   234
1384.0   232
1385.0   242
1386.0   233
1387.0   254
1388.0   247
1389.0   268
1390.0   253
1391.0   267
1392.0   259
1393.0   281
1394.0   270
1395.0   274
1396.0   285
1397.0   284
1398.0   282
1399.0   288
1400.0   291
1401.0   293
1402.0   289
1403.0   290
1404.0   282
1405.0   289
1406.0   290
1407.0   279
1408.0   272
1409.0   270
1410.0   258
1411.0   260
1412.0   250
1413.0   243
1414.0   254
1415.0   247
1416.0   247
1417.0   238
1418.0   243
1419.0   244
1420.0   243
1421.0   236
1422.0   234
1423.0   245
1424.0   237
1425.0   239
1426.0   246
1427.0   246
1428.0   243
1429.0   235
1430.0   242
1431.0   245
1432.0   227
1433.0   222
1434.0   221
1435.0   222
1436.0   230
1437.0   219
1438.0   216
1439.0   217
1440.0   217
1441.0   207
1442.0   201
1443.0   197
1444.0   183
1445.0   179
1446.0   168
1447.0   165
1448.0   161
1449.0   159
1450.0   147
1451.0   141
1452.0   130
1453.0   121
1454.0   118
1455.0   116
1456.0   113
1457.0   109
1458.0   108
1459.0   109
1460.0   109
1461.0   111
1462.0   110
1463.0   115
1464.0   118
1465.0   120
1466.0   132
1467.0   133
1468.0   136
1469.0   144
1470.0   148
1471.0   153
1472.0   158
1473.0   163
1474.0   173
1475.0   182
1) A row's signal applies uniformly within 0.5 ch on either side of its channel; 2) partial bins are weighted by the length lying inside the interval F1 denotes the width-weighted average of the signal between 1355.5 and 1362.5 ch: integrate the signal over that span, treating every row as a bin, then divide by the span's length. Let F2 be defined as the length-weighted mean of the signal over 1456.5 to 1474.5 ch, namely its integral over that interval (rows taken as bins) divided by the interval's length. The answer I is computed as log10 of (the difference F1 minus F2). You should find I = 2.1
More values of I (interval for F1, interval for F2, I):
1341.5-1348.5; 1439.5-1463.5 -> 2.1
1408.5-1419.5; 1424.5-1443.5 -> 1.4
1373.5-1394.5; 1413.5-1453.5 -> 1.5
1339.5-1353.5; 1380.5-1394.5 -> 1.4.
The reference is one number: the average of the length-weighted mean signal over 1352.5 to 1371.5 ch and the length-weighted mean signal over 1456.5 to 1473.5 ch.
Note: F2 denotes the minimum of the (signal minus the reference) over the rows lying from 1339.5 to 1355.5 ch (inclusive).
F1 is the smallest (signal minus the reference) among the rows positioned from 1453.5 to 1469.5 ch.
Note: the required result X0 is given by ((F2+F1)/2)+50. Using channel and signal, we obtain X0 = 37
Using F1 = -76.5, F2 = 50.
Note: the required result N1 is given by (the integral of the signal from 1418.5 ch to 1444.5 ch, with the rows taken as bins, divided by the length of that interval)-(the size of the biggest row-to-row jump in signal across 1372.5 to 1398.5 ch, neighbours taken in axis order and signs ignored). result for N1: 205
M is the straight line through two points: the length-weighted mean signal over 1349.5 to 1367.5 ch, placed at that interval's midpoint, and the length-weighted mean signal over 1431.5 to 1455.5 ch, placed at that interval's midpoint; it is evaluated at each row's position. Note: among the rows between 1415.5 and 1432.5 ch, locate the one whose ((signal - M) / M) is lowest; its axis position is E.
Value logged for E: 1417.0 ch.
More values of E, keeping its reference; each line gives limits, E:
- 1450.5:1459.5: 1458.0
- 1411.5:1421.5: 1417.0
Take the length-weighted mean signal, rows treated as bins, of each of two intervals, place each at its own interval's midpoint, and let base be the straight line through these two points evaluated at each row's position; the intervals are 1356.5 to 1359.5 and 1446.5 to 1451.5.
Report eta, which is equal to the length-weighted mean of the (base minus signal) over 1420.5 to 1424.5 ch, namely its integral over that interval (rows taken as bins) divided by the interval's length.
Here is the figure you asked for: -56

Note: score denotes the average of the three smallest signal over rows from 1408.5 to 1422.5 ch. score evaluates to 236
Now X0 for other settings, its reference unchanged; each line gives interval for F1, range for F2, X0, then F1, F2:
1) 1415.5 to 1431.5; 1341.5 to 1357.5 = 100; 49.5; 50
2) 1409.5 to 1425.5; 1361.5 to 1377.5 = 96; 49.5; 43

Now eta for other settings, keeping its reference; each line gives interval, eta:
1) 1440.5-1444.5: -36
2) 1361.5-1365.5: -1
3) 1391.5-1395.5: -60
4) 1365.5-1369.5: -1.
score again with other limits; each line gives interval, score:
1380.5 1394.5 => 233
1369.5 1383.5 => 232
